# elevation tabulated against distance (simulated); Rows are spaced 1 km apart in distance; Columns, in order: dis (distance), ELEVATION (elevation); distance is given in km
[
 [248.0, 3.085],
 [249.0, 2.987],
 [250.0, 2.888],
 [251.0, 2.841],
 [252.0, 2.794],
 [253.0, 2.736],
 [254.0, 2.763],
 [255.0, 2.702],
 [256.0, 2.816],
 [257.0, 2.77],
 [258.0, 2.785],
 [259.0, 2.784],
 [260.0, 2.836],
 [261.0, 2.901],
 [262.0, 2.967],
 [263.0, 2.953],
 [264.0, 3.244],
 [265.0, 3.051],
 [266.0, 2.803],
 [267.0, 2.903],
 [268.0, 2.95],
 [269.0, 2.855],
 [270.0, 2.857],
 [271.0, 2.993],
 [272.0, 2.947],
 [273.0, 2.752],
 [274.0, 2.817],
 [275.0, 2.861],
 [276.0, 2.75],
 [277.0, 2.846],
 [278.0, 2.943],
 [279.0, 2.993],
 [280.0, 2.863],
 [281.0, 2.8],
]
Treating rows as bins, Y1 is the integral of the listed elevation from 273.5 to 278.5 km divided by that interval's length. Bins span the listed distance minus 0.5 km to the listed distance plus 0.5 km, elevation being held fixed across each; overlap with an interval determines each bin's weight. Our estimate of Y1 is 2.84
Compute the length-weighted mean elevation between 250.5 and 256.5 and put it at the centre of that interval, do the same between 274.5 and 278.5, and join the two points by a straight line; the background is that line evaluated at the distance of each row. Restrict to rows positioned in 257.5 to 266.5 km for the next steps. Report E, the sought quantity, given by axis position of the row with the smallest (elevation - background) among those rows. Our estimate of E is 266.0 km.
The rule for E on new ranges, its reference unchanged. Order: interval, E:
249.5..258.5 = 255.0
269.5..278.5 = 276.0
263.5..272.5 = 266.0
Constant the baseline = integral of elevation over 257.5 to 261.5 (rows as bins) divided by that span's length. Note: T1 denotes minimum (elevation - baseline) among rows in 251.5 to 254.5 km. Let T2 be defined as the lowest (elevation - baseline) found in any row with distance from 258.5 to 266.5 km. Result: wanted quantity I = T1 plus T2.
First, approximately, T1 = -0.09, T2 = -0.04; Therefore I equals -0.13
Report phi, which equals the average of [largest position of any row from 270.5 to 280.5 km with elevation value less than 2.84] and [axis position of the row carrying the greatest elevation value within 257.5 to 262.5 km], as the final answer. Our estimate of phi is 269.0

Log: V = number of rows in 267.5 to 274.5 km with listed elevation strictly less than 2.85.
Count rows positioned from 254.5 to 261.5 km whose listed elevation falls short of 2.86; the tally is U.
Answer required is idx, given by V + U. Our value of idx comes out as 8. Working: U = 6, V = 2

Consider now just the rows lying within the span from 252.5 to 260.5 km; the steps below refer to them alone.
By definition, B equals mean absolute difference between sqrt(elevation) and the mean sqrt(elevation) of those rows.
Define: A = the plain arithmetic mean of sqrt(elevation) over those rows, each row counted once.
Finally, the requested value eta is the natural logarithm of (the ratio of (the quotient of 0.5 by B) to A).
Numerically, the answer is 3.47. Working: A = 1.67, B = 0.009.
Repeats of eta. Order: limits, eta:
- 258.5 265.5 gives 2.24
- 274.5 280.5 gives 2.79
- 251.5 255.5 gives 3.51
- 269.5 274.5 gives 2.56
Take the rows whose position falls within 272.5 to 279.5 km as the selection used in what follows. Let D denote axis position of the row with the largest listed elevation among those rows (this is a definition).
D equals 279.0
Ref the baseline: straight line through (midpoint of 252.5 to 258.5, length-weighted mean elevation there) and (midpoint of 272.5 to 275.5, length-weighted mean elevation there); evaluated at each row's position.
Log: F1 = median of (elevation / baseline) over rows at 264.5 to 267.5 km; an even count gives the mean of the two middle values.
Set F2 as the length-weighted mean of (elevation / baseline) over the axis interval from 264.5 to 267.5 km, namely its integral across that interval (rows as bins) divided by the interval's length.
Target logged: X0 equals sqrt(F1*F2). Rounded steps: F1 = 1.04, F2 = 1.05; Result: 1.043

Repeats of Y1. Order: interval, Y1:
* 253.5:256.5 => 2.76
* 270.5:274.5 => 2.88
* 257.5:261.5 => 2.83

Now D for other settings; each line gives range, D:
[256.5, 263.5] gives 262.0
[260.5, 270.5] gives 264.0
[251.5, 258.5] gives 256.0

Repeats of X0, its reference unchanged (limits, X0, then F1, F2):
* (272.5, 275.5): 1.001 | 1.00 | 1.00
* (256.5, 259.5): 1.004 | 1.00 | 1.00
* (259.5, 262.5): 1.045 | 1.04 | 1.05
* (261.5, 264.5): 1.083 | 1.07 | 1.10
